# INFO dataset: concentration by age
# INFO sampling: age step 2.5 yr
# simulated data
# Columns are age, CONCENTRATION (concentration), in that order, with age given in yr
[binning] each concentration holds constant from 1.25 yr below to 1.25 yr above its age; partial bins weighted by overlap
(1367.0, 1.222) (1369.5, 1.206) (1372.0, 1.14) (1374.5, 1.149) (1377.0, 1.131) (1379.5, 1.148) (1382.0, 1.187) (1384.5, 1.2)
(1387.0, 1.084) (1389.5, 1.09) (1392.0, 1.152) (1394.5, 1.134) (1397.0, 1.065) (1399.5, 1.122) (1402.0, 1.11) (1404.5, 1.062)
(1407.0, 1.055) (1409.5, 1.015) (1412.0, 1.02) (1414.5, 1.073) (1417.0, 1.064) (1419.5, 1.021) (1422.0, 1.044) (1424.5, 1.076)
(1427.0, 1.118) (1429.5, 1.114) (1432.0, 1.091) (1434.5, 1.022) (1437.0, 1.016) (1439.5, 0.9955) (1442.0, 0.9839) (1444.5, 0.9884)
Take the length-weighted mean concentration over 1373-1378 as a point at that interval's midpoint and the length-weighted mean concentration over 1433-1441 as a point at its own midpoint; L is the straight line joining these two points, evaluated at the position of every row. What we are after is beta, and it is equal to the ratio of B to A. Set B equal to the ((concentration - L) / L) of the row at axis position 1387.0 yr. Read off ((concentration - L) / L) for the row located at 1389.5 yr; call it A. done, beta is 1.5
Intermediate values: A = -0.019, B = -0.029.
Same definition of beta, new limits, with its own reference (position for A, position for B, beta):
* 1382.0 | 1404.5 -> -0.3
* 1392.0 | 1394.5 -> 0.7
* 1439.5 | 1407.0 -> 1.6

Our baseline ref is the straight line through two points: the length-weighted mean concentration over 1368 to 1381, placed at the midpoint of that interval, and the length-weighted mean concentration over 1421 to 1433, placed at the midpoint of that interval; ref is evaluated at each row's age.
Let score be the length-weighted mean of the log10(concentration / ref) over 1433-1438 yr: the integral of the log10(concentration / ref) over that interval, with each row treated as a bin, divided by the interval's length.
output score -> -0.023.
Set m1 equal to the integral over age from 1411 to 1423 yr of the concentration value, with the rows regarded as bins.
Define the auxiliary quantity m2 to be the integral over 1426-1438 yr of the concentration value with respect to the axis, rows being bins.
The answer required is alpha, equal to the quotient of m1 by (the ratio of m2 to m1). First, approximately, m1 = 12.5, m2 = 12.9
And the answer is 12.2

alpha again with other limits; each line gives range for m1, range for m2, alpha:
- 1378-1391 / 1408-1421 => 16.3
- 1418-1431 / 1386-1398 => 14.7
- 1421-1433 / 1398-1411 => 12.3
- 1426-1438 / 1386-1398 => 12.5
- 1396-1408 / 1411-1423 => 13.5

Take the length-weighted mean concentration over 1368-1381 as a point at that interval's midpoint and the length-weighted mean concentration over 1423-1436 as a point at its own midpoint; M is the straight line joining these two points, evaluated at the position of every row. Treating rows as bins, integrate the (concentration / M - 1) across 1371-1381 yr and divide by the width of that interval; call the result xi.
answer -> -0.010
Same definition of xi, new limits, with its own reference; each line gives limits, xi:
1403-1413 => -0.064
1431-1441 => -0.042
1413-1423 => -0.044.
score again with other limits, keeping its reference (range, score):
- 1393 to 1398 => -0.010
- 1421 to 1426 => -0.012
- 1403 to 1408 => -0.022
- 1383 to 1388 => 0.001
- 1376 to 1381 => -0.004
